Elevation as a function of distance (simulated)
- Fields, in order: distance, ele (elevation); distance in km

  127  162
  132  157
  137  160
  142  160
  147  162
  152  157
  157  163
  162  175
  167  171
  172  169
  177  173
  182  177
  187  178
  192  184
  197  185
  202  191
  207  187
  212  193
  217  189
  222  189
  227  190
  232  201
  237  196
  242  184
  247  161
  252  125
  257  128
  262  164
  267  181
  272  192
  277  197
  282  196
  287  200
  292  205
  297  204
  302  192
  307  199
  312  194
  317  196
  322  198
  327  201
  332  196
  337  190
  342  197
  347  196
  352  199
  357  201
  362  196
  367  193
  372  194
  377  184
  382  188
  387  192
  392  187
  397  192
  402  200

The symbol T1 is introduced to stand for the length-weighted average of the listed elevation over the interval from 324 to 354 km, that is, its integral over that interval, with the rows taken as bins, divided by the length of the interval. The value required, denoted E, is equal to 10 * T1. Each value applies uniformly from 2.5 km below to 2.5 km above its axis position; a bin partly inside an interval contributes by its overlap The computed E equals 1965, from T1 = 196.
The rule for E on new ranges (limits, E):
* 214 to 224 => 1892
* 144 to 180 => 1672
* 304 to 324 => 1966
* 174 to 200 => 1794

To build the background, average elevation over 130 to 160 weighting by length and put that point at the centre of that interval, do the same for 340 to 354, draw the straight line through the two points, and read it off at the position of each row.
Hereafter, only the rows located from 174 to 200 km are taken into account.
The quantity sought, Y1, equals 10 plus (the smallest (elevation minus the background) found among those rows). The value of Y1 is 17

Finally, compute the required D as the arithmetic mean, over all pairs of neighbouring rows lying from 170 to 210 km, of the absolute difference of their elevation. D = 3.7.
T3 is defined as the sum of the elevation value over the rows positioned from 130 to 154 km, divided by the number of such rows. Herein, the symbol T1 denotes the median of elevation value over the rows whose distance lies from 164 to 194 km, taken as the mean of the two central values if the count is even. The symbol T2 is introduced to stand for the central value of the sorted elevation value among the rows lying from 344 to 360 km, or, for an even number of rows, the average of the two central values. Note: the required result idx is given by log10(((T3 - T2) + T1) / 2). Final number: 1.83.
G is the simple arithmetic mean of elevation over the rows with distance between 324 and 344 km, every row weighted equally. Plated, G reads 196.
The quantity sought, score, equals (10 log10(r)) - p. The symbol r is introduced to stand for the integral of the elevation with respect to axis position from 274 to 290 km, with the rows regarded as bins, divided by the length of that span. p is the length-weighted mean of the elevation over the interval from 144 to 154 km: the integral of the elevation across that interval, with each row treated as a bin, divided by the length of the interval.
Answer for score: -137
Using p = 160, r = 198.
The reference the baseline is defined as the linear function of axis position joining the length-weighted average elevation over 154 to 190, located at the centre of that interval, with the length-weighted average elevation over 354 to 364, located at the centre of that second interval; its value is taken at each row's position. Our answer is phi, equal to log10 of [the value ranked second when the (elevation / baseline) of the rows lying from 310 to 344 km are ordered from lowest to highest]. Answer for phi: 0.002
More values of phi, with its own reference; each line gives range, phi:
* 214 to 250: 0.004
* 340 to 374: -0.014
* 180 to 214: 0.009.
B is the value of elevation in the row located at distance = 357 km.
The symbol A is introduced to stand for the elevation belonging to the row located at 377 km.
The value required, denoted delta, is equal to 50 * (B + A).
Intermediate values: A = 184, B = 201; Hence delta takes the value 19250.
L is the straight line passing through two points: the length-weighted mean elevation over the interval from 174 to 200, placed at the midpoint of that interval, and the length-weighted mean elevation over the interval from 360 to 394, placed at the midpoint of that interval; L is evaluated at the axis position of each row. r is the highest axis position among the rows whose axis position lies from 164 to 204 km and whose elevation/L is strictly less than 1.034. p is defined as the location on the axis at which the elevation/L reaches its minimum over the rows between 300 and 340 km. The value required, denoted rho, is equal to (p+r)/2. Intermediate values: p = 337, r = 197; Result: 267.0 km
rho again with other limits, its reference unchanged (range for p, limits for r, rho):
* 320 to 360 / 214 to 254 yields 294.5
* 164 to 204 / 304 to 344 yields 254.5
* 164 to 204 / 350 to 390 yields 279.5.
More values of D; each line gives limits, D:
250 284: 12.2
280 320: 5.1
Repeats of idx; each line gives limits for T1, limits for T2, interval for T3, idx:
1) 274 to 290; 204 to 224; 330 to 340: 2.00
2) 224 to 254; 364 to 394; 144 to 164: 1.91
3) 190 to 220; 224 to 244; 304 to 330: 1.98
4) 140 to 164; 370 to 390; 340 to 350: 1.93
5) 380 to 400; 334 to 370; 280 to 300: 1.99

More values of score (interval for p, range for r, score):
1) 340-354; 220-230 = -174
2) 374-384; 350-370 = -163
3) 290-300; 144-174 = -182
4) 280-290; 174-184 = -176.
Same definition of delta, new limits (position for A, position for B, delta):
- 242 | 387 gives 18800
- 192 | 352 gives 19150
